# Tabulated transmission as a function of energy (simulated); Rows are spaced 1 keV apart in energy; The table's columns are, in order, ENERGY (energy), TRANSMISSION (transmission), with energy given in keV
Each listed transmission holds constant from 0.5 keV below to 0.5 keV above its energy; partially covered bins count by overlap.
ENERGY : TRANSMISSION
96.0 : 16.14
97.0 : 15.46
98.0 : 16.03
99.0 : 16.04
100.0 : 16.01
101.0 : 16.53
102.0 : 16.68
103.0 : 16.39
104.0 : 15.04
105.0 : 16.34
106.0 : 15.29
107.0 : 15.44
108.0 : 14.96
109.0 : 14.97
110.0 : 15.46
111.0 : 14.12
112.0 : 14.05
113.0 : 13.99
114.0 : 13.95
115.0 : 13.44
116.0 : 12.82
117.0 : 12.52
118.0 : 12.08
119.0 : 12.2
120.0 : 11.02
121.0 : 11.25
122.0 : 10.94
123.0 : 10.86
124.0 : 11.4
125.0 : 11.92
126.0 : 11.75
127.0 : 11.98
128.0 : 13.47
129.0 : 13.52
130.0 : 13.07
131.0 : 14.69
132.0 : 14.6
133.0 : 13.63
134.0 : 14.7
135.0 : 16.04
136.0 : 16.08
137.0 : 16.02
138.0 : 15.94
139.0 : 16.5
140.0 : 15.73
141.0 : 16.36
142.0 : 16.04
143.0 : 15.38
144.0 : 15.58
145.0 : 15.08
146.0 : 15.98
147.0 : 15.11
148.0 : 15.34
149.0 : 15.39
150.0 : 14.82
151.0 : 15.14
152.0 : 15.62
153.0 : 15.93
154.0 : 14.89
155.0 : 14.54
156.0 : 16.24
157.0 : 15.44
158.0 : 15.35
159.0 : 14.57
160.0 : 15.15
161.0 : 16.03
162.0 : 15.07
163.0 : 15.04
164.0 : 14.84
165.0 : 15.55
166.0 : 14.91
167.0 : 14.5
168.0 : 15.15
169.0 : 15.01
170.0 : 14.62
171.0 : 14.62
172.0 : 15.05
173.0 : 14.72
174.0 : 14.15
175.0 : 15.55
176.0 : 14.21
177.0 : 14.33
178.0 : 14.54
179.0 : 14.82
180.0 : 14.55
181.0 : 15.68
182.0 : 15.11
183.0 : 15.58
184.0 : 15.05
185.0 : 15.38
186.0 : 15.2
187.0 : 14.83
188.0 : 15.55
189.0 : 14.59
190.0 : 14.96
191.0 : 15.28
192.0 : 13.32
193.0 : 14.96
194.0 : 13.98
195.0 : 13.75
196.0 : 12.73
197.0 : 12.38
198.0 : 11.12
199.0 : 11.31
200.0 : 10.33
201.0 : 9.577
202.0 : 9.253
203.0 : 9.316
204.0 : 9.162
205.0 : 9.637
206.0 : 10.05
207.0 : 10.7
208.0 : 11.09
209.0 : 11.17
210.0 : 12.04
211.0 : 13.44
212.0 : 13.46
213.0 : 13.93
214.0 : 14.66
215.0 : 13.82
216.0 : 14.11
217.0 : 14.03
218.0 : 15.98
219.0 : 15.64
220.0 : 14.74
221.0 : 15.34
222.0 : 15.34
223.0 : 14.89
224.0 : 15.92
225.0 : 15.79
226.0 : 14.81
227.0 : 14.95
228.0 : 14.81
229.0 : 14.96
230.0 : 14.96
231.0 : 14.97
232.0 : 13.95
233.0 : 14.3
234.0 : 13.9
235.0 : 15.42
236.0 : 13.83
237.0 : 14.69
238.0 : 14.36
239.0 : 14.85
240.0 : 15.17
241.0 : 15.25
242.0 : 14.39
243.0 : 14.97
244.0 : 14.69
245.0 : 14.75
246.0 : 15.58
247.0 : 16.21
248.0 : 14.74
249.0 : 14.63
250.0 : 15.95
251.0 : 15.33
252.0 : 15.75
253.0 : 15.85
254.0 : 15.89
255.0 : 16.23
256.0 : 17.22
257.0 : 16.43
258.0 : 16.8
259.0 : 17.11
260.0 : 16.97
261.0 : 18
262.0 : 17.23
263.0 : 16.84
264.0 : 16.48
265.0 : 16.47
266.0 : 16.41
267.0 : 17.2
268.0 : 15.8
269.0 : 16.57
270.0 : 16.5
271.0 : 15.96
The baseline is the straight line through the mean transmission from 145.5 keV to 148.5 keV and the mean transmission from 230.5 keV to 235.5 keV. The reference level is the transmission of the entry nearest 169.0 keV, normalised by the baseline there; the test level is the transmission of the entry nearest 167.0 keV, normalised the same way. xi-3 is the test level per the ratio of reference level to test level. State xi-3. 0.92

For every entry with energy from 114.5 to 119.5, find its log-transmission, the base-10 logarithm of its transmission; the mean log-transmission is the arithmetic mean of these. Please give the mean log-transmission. 1.10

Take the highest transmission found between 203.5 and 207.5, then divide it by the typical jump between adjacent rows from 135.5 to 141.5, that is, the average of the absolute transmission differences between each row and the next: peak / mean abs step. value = 25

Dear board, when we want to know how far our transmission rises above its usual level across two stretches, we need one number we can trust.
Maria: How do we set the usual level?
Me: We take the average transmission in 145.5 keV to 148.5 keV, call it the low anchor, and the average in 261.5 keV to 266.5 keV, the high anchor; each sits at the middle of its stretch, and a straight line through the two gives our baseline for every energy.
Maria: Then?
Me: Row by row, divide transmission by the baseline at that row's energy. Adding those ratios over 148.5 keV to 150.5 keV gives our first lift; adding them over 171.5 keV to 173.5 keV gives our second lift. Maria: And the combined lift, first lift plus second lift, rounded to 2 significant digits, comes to 3.8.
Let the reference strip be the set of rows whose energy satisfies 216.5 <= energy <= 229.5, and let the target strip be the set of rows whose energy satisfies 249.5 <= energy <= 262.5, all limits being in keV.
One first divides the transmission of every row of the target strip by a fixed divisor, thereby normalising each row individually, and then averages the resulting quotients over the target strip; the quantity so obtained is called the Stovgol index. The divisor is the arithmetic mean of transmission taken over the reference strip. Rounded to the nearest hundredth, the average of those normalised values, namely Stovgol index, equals 1.09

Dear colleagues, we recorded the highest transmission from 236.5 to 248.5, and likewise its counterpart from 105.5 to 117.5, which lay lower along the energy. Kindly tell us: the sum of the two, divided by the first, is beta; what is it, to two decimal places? 1.95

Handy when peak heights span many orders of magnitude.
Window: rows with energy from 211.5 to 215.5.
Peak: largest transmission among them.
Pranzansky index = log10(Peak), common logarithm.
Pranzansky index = 1.17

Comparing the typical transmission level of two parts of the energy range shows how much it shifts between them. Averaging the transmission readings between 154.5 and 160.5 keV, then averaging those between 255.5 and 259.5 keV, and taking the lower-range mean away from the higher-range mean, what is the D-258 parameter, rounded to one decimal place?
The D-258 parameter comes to 1.7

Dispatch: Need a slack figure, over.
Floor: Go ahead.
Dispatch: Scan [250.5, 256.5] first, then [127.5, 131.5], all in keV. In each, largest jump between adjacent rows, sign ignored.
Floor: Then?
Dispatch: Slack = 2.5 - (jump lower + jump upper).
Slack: -0.11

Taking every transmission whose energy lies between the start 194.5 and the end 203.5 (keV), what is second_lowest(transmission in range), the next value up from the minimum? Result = 9.316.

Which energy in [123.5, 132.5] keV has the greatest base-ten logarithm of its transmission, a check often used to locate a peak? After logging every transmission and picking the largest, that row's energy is 131.0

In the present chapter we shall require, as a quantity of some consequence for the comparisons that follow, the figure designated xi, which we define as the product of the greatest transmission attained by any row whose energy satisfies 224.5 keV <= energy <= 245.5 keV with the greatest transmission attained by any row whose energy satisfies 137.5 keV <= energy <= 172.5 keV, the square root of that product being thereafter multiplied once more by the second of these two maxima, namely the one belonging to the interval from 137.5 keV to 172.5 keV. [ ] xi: 266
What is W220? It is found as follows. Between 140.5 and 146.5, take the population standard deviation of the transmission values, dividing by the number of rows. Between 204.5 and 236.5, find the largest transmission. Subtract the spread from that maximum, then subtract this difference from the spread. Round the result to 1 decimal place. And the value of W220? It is -15.1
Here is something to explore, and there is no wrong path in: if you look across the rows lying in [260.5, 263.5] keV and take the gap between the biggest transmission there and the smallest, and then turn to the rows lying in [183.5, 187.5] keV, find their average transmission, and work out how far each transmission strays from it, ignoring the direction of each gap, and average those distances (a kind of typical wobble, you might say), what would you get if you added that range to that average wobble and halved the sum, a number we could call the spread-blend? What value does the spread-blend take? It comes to 0.67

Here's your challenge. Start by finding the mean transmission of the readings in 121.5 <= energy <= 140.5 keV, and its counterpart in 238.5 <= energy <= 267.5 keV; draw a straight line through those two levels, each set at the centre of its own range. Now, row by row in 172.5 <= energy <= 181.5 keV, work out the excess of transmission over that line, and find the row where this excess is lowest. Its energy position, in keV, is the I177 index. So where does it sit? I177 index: 174.0 keV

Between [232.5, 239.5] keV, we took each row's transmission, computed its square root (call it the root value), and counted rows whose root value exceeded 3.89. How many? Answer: 1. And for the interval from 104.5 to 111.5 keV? 4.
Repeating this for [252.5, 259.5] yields 7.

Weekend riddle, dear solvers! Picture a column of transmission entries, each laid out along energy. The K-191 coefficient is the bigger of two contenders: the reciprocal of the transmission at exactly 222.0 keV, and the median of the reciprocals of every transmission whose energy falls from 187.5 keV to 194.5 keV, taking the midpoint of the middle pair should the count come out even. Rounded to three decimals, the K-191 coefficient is 0.067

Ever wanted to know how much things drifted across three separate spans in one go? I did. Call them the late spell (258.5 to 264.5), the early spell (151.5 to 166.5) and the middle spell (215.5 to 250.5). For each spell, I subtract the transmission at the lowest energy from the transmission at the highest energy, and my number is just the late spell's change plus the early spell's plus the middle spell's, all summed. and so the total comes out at 0.5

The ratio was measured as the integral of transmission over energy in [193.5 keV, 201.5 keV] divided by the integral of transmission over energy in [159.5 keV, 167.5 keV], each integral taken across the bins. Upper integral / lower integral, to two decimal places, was 0.79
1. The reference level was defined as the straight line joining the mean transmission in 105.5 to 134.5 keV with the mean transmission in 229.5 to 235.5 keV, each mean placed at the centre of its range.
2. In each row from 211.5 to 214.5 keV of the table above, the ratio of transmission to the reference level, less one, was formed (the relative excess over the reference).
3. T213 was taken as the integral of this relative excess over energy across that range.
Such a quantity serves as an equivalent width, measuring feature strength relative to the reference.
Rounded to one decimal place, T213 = -0.1 keV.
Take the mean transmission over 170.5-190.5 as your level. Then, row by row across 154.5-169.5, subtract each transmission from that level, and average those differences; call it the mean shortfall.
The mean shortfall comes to -0.2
